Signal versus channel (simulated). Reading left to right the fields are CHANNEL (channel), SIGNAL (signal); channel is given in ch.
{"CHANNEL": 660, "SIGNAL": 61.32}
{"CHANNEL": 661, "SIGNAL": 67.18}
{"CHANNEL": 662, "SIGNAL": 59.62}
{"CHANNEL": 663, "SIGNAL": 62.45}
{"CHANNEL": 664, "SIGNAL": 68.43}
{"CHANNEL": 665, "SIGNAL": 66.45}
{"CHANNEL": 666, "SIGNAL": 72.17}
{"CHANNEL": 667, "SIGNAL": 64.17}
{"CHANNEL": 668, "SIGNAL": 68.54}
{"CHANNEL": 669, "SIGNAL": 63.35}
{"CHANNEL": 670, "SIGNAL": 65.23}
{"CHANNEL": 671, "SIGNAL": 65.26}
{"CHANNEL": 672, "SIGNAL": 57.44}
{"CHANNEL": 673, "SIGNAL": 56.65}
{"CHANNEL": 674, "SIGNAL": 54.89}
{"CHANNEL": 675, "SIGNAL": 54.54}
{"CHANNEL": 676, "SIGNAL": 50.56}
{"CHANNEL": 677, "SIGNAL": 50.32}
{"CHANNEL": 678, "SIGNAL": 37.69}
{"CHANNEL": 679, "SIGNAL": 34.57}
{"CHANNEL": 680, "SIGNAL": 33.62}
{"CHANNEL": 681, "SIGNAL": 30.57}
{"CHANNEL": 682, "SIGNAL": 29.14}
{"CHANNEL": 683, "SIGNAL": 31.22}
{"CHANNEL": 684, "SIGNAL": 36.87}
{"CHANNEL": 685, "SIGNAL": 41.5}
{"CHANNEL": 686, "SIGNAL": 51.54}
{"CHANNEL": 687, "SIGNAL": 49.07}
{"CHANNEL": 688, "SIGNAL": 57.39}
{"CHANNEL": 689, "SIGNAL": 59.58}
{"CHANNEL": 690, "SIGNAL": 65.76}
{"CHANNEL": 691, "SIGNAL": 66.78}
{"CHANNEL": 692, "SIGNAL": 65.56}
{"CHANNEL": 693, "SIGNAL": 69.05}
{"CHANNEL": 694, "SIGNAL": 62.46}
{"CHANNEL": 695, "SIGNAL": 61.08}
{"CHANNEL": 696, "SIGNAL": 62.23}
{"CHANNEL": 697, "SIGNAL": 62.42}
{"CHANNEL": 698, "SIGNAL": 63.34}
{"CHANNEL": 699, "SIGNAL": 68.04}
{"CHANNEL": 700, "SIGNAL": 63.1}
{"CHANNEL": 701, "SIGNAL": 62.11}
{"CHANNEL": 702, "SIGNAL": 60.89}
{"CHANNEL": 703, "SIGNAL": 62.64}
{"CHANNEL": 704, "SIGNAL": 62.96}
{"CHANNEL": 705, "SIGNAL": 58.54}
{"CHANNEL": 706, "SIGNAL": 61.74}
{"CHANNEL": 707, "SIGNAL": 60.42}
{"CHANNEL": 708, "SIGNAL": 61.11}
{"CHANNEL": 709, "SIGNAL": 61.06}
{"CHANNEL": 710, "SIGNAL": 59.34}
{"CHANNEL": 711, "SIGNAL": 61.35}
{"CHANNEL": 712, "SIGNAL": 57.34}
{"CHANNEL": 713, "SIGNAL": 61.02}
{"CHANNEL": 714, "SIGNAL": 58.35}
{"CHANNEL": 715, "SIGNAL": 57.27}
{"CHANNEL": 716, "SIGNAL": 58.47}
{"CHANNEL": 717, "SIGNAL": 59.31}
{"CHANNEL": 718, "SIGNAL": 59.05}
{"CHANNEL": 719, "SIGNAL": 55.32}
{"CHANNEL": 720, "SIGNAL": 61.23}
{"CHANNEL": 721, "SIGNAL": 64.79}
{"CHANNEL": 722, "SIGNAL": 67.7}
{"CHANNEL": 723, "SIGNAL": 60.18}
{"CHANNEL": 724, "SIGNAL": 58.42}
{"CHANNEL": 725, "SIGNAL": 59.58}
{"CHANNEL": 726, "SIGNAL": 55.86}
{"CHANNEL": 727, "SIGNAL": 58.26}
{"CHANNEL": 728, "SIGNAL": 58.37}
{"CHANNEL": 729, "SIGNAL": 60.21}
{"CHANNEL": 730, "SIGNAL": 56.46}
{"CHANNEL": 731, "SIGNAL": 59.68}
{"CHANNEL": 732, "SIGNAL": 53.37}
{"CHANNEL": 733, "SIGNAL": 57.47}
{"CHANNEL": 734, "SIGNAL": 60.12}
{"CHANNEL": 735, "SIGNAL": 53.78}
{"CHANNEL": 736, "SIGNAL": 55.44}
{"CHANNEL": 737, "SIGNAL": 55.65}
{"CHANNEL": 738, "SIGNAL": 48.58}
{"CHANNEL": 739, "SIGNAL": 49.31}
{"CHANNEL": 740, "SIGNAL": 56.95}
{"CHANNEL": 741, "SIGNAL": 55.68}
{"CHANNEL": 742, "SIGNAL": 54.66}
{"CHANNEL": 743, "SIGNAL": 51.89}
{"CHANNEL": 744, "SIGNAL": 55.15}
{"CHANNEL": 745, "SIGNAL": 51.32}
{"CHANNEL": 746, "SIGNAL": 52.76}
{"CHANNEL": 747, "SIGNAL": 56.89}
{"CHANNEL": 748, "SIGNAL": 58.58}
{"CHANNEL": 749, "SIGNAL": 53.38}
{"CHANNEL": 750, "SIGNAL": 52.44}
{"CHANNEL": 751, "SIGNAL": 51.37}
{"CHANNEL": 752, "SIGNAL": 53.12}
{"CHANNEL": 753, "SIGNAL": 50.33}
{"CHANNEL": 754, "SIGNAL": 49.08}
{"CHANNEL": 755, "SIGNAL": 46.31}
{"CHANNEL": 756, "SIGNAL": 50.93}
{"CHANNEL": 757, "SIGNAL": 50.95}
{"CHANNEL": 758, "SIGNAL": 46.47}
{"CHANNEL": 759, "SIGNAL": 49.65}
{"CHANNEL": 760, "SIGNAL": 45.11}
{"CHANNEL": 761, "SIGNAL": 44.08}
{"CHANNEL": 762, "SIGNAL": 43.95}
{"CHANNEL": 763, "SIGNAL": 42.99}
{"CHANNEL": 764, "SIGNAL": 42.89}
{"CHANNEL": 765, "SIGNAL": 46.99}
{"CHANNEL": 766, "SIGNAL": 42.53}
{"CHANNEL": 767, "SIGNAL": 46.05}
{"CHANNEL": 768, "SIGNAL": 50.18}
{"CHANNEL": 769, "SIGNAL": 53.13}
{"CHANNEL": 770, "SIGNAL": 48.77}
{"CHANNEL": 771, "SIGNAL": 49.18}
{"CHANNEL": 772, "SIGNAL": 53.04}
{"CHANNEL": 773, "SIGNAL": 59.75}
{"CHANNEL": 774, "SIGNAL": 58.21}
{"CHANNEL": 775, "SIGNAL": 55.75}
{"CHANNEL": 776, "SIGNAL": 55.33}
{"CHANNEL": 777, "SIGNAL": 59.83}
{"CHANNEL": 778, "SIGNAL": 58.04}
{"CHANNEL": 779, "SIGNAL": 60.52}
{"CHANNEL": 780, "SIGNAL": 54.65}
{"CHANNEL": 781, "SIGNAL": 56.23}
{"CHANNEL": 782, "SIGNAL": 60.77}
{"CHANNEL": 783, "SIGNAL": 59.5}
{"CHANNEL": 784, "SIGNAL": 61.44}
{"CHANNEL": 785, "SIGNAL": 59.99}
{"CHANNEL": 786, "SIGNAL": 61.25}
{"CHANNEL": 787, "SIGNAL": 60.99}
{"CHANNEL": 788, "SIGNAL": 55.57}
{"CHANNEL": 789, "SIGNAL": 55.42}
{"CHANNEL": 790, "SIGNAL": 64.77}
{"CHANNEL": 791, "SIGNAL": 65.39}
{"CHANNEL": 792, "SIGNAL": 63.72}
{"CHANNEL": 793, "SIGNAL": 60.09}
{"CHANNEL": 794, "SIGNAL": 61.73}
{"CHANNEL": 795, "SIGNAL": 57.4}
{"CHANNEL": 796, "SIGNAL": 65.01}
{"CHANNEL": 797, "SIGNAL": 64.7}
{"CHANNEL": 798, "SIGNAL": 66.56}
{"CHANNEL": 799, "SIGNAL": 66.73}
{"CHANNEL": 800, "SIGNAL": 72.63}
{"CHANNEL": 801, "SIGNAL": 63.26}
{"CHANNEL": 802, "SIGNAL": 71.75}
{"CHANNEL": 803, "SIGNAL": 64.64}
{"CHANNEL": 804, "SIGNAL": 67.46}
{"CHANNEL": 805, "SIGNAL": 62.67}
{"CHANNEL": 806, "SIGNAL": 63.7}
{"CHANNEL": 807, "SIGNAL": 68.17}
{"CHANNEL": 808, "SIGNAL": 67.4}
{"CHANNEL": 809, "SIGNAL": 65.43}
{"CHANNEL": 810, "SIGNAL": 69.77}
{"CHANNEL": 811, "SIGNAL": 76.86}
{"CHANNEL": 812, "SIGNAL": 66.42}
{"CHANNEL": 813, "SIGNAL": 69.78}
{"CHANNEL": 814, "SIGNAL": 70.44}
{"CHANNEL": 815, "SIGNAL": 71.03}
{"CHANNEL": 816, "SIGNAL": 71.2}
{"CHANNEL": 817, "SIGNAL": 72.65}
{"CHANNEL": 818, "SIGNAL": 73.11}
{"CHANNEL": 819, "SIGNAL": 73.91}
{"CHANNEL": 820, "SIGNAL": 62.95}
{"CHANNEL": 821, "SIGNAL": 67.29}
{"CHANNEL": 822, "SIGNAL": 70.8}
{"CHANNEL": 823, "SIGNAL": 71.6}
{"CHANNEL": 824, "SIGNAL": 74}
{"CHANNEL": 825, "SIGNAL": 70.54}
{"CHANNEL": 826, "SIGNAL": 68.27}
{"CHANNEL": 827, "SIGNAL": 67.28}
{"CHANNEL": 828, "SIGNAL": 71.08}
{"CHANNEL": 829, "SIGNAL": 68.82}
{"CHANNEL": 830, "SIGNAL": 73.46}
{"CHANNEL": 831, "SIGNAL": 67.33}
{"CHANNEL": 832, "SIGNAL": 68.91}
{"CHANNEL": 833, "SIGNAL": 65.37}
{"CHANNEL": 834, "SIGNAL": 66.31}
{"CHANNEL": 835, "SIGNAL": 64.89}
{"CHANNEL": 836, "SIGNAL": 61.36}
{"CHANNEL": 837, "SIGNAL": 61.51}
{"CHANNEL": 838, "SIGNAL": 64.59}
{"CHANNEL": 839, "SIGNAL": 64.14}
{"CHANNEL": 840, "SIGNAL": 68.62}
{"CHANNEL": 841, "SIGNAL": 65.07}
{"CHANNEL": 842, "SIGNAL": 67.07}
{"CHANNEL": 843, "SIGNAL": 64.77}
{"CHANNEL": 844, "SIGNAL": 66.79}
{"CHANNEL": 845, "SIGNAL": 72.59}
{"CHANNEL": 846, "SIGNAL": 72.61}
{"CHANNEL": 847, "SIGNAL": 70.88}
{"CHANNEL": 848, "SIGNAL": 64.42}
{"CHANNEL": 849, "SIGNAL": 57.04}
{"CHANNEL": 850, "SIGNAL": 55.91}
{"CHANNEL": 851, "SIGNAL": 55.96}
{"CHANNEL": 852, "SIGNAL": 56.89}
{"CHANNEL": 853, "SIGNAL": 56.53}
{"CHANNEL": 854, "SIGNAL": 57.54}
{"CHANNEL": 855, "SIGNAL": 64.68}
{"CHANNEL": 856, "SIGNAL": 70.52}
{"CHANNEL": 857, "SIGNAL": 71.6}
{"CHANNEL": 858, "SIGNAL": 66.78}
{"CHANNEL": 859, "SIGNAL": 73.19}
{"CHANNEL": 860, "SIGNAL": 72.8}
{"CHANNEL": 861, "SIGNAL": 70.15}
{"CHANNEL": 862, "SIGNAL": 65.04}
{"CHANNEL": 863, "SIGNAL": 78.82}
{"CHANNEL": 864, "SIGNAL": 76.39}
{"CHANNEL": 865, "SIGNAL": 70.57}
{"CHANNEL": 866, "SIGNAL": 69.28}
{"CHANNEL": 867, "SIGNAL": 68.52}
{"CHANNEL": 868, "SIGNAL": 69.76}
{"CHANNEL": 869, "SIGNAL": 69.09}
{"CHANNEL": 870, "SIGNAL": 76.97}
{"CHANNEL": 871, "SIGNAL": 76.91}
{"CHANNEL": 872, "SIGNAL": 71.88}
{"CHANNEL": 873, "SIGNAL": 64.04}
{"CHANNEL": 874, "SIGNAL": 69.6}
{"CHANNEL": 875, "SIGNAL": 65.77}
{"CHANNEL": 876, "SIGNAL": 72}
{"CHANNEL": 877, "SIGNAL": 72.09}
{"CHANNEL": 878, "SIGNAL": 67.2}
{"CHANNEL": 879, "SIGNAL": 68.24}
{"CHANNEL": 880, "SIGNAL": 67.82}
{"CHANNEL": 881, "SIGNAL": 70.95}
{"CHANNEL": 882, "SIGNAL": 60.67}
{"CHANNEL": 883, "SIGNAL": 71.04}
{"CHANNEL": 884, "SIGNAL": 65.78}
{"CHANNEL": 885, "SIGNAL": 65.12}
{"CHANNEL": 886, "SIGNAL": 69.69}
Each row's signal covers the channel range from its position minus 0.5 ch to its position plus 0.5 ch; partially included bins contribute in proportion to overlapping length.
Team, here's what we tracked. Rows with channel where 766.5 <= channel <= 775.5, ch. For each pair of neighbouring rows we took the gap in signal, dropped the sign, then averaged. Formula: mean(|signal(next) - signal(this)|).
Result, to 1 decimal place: 3.3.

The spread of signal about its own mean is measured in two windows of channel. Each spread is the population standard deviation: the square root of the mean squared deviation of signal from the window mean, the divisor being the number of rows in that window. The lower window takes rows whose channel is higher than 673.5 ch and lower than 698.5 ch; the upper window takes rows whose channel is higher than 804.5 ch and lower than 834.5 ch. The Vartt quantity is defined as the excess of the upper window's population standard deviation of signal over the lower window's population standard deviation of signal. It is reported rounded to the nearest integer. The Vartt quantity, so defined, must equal -9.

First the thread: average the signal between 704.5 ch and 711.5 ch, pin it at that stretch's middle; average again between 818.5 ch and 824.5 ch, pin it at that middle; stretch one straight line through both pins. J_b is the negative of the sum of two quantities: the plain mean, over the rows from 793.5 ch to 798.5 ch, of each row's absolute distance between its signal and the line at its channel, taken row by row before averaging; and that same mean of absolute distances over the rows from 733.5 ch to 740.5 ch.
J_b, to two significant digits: -14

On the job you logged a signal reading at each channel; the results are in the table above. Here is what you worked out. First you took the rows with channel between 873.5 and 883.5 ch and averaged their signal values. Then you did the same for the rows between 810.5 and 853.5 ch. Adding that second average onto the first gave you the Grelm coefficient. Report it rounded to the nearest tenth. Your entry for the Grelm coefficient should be 135.8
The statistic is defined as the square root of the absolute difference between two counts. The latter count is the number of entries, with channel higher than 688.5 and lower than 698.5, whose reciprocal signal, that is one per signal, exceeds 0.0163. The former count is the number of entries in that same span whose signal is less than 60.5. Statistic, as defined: 1.0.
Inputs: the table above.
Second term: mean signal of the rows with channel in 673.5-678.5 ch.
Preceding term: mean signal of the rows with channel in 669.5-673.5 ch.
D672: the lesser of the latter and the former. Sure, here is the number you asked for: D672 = 50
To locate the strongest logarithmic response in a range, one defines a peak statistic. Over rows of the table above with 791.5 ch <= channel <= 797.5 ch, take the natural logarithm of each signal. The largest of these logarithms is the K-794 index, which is 4.17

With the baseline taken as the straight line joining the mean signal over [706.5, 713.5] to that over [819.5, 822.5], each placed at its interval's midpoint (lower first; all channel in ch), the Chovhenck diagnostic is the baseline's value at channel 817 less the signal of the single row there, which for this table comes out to -6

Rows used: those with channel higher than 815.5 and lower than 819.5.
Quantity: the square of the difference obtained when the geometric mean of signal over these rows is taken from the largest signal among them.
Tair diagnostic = 1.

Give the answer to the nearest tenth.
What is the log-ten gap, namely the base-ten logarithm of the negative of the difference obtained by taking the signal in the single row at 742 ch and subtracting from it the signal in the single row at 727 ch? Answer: 0.6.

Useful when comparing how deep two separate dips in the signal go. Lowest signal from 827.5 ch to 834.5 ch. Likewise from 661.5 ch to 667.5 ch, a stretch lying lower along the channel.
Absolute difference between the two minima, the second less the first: 6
